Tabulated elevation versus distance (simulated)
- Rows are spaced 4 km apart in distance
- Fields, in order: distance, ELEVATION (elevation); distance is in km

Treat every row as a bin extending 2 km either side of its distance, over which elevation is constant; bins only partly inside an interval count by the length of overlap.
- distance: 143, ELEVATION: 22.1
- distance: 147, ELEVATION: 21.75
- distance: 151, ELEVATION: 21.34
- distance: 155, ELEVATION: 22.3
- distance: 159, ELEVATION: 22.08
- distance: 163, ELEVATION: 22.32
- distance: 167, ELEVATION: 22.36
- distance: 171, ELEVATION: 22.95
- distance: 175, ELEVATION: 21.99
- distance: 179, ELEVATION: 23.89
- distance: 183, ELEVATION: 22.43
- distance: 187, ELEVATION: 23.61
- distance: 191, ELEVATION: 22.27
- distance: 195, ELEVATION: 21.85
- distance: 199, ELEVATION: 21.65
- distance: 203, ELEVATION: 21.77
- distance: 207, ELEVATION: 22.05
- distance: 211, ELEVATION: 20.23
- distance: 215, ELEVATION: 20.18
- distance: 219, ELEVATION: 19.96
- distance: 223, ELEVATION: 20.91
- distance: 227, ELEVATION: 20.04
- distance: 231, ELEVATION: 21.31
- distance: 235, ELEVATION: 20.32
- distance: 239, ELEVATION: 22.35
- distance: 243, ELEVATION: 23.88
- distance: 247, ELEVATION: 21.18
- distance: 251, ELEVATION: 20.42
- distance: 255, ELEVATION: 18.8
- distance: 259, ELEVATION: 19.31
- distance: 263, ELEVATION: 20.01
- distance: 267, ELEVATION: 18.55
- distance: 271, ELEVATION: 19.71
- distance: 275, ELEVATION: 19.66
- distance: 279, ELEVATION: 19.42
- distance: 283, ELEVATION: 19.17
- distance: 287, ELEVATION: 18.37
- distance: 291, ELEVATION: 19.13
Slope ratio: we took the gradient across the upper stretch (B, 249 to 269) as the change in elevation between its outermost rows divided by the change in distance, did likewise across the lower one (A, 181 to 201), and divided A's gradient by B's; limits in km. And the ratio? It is 0.4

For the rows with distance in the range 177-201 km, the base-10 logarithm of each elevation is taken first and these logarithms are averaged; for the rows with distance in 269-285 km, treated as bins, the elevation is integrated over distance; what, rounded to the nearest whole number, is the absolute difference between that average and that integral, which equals 310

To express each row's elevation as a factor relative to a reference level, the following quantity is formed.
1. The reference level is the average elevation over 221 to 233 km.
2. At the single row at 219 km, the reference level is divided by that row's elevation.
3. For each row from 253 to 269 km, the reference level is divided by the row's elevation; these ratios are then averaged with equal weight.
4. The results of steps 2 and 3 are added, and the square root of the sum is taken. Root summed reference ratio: 1.457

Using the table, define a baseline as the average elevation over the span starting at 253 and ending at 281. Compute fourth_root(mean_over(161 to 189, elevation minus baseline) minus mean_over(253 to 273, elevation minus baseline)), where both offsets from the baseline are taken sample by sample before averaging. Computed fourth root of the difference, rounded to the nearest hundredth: 1.37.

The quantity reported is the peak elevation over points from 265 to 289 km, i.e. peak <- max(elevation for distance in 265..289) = 19.71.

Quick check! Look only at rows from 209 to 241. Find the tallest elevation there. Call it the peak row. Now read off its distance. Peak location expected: 239 km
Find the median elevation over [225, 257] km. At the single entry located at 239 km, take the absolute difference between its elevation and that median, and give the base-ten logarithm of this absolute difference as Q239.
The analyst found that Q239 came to 0.19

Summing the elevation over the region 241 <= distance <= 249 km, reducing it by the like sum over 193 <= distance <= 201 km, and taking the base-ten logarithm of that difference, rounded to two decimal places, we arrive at 0.19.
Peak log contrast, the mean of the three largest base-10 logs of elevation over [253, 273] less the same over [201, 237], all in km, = -0.04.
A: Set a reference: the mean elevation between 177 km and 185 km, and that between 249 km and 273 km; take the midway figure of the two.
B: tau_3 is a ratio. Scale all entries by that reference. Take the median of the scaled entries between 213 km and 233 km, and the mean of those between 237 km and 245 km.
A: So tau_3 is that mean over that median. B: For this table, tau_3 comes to 1.15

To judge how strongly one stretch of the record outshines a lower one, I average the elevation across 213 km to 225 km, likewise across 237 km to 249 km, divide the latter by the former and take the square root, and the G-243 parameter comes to 1.05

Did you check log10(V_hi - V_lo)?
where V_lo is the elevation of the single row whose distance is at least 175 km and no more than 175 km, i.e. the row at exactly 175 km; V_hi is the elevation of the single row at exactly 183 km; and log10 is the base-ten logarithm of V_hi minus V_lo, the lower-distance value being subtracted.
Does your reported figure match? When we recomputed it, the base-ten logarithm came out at -0.36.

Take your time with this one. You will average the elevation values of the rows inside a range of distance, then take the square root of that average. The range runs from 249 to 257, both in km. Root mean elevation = 4.43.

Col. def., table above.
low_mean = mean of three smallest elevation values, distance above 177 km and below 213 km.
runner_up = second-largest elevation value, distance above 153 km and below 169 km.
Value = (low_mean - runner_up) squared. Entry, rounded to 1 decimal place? 1.2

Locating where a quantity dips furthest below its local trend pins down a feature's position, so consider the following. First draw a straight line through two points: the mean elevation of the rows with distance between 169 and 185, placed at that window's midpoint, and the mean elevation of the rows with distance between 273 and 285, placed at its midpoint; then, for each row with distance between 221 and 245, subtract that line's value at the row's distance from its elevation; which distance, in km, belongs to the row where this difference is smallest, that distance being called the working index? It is 227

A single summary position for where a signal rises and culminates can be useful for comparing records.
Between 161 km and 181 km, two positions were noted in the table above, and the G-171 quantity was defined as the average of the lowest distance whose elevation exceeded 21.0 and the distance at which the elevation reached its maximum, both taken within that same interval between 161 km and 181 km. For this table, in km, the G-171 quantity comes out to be 171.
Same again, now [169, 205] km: 175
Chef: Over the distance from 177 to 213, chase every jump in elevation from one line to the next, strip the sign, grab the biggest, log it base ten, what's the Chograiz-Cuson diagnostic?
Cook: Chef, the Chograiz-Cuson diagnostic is 0.260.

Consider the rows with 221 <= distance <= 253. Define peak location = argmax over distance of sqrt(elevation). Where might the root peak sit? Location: 243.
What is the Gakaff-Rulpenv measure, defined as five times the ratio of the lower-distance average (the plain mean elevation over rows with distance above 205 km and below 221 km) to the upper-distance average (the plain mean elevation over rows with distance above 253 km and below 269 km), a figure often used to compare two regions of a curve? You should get 5.4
